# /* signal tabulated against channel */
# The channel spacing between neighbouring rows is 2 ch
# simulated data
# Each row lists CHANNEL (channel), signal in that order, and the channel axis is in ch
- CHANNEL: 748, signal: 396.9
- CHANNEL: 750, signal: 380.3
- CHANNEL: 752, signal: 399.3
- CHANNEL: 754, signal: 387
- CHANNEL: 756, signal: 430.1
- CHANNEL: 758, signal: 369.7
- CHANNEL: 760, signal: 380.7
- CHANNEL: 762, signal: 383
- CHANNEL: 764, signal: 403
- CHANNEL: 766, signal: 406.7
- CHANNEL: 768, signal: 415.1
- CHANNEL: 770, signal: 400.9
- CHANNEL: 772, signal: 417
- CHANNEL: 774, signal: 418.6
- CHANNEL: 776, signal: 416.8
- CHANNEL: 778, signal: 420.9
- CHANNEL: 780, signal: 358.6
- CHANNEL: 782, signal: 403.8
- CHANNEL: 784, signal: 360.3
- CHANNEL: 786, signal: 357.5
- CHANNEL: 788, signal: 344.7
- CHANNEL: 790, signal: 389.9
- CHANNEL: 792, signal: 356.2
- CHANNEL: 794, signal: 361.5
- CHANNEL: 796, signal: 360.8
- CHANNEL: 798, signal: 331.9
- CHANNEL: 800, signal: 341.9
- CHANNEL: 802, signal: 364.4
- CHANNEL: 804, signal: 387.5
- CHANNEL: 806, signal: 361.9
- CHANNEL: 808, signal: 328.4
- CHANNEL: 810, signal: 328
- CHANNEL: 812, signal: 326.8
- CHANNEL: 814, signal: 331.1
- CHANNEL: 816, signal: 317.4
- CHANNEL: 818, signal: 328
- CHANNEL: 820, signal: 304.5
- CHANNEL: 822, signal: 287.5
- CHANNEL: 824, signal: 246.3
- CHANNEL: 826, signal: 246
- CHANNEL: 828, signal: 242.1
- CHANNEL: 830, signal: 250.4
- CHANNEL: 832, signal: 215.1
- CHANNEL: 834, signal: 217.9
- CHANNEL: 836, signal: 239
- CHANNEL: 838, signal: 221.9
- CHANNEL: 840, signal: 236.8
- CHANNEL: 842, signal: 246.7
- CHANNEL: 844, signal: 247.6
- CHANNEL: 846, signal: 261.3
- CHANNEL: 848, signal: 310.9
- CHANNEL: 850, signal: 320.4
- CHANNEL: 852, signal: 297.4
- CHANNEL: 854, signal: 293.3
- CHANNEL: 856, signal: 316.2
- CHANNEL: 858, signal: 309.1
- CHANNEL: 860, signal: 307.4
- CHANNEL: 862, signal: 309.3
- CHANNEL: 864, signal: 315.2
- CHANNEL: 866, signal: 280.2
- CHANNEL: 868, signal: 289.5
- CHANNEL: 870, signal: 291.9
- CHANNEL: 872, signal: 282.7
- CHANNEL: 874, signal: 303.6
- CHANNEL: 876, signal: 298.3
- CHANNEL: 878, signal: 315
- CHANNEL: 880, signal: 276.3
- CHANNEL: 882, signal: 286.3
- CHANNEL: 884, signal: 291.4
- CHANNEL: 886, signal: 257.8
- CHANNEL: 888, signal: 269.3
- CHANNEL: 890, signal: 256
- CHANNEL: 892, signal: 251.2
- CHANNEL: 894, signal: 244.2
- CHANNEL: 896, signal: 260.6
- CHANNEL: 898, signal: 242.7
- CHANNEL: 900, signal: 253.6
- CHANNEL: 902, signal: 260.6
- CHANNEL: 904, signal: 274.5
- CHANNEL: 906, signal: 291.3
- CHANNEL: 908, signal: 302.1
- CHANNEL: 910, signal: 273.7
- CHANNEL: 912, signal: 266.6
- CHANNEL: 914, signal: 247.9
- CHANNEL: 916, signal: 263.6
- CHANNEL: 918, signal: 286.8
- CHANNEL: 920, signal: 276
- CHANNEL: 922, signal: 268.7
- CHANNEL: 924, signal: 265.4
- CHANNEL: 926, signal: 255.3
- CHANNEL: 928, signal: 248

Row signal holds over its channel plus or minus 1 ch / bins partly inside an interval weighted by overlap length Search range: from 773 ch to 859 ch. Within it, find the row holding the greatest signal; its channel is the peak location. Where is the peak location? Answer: 778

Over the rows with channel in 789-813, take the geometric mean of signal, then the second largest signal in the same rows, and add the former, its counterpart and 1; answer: 741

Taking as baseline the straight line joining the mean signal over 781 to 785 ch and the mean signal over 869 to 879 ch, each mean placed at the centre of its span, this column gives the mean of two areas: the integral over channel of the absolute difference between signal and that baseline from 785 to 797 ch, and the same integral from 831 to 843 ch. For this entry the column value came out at 723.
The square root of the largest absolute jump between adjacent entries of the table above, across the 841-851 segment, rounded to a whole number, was 7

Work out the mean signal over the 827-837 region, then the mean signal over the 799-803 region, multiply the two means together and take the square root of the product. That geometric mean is 287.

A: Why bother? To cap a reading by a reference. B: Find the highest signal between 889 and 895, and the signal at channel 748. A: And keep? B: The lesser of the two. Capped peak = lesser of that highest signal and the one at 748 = 256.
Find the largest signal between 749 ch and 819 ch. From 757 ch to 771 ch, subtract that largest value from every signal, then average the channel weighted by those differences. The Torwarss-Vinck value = 762.5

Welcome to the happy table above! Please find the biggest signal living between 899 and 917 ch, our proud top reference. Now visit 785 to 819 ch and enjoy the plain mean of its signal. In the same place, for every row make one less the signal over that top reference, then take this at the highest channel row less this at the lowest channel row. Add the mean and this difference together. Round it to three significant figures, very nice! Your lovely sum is 348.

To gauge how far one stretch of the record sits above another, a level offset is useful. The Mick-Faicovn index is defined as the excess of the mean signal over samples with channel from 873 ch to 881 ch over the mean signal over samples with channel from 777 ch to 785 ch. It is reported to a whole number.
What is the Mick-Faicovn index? -88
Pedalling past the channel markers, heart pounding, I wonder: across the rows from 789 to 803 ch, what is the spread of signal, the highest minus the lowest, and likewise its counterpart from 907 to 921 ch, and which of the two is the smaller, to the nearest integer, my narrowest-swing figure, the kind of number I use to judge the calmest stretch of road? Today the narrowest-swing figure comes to 54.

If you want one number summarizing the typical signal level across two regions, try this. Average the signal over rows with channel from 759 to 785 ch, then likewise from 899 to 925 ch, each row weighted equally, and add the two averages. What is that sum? 670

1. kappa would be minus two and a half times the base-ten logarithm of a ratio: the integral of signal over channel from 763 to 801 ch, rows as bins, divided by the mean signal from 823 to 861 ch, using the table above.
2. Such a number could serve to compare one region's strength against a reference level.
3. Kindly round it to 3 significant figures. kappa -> -4.35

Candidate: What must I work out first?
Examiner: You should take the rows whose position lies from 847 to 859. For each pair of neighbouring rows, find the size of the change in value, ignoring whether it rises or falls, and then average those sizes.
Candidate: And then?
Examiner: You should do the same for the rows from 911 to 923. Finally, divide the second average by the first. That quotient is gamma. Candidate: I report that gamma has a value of 1.1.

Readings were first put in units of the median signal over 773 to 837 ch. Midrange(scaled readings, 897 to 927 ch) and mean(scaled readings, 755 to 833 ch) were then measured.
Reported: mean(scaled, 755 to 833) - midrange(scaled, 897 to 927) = 0.23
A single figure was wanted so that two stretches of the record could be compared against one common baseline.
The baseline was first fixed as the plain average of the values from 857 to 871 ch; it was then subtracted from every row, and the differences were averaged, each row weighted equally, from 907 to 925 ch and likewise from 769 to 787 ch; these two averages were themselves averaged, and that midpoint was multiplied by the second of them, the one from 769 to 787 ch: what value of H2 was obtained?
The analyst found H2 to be 3144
